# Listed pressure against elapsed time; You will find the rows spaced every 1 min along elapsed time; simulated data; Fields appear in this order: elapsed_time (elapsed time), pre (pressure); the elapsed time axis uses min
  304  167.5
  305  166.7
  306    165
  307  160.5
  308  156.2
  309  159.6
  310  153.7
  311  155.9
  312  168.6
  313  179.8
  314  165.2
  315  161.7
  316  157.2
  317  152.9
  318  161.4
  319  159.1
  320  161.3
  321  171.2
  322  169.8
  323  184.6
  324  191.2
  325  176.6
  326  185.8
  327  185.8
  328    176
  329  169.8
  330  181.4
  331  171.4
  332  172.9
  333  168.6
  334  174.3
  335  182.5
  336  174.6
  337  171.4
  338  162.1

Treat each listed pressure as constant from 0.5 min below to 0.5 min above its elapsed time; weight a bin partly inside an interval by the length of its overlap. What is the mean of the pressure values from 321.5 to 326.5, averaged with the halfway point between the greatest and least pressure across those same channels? 181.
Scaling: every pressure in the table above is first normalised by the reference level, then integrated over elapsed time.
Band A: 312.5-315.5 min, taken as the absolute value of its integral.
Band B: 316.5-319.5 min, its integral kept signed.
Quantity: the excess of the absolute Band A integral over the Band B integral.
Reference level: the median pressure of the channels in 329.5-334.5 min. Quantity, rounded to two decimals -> 0.19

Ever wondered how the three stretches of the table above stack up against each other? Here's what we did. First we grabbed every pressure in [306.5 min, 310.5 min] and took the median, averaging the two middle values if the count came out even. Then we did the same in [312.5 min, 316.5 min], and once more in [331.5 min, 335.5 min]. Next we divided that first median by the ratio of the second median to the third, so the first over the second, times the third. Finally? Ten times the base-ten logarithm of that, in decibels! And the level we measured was 22.2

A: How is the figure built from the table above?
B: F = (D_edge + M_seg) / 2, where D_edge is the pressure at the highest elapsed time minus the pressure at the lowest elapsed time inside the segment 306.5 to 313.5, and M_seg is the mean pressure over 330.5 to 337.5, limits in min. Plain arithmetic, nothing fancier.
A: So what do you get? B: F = 96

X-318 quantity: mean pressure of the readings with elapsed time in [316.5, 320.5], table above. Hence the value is 159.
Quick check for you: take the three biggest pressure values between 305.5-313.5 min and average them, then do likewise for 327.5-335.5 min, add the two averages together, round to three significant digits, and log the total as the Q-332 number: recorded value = 351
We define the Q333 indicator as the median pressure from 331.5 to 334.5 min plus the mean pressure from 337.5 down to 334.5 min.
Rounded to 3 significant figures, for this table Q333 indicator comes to 349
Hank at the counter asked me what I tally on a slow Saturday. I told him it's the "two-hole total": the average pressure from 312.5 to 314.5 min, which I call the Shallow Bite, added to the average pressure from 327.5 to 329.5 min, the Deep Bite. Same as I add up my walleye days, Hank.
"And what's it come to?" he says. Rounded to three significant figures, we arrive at 345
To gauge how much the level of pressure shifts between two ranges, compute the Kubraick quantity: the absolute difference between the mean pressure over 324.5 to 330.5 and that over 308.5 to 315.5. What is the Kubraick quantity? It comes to 16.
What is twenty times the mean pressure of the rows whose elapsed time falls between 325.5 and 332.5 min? 3552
